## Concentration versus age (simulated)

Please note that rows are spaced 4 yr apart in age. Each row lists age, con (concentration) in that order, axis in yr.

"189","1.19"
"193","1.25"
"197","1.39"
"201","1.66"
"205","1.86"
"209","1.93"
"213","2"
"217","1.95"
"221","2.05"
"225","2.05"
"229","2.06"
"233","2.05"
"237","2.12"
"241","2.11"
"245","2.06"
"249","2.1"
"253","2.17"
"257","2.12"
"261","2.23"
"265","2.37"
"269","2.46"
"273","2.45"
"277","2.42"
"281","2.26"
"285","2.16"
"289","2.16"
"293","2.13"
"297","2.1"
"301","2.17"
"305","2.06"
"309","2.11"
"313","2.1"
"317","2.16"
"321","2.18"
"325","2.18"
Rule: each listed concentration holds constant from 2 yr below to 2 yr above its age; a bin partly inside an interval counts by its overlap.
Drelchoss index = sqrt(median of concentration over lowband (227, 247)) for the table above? 1.44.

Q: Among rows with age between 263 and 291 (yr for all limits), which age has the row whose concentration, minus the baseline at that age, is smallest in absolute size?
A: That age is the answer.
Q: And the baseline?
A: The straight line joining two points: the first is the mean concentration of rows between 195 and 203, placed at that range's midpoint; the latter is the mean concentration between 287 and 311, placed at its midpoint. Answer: 289 yr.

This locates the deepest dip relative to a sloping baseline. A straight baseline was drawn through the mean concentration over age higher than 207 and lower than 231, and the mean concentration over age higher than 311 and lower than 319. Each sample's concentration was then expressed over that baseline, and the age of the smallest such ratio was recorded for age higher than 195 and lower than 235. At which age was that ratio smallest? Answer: 197 yr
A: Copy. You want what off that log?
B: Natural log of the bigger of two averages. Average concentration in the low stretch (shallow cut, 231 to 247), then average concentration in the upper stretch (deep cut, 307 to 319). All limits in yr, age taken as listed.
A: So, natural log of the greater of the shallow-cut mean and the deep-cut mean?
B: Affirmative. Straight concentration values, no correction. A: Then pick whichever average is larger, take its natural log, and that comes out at 0.75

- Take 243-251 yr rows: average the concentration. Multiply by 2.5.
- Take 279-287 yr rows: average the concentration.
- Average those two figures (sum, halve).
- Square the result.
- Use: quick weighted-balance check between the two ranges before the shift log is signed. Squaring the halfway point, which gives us 13.7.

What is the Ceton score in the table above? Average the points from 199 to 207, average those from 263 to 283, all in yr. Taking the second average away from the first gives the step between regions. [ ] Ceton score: -0.63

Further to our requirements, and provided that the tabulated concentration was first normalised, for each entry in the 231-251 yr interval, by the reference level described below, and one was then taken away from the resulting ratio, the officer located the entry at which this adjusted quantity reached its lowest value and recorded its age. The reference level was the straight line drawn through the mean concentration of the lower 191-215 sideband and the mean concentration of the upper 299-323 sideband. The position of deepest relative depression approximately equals 245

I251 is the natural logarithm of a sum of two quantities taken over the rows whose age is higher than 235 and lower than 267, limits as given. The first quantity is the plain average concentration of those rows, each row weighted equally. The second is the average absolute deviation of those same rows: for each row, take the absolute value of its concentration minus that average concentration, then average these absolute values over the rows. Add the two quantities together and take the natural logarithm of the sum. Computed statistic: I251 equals 0.803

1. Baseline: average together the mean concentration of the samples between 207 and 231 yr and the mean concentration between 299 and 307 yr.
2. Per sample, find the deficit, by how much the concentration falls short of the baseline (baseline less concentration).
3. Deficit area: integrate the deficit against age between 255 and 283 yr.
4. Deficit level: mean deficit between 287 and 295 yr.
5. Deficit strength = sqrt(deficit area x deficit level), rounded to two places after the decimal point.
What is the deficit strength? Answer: 0.80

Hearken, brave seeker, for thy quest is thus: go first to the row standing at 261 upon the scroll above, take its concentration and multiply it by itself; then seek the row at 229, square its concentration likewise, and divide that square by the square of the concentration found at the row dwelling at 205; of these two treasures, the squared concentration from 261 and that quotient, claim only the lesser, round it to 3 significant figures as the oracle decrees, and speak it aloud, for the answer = 1.23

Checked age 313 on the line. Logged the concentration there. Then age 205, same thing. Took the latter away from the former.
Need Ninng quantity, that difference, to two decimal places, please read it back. 0.24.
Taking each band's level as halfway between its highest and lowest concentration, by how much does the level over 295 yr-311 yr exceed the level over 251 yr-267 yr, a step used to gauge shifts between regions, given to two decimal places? -0.13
